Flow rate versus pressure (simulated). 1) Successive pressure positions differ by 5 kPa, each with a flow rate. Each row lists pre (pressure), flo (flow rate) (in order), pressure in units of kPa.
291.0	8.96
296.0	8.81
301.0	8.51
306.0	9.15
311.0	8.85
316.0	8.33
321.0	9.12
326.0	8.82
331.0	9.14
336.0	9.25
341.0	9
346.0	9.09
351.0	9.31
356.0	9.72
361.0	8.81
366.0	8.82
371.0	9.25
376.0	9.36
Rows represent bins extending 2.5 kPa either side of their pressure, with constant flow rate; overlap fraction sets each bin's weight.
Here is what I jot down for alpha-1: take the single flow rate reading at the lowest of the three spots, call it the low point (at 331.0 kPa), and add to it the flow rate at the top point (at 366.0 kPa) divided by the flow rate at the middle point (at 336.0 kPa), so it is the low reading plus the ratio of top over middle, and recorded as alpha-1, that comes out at 10.1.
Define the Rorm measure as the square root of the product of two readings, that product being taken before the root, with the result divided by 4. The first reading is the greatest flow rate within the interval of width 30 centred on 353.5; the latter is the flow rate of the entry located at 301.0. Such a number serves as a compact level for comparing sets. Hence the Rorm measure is 2.27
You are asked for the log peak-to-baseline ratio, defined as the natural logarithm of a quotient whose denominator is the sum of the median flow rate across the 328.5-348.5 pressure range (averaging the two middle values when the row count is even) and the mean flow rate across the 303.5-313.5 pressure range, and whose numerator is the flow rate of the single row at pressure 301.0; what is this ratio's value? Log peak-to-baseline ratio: -0.76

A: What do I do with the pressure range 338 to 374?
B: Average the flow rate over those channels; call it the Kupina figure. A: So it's 9.1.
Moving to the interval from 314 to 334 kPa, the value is 8.9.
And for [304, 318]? 8.8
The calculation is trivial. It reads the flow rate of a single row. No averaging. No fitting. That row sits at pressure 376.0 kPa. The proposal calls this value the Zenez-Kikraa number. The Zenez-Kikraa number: 9.36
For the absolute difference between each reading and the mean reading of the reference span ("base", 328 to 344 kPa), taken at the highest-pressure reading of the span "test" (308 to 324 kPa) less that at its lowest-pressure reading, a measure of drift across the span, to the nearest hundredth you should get -0.27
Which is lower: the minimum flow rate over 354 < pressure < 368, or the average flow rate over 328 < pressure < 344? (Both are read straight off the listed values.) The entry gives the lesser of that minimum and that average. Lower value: 8.810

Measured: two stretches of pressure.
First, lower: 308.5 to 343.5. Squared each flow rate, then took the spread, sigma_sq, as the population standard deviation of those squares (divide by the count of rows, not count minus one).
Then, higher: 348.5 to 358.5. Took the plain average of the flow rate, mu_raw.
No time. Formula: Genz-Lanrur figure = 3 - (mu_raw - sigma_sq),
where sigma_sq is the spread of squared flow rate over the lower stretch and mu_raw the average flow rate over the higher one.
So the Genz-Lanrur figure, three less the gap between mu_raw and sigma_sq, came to -1.5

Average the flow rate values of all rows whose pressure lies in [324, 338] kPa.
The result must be 9.07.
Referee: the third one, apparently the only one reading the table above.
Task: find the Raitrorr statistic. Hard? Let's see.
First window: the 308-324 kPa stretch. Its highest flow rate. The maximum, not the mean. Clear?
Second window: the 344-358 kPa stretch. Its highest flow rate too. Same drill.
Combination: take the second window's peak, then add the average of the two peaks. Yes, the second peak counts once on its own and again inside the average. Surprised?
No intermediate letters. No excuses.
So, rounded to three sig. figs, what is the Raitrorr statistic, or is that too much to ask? 19.1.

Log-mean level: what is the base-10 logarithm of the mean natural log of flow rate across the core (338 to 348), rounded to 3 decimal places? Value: 0.343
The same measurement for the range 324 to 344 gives 0.343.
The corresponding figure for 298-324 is 0.337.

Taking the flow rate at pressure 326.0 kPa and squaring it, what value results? 78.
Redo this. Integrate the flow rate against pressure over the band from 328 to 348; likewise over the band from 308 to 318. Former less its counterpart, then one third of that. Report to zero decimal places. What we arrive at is 32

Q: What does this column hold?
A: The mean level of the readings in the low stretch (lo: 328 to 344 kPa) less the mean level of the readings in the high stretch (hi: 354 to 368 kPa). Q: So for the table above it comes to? 0.01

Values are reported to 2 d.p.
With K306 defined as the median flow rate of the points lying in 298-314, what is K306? 8.85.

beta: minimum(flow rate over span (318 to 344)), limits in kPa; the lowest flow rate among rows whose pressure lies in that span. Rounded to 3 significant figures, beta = 8.82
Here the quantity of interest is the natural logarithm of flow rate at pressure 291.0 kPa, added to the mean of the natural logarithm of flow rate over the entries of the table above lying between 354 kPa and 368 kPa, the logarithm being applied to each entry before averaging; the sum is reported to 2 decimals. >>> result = 4.40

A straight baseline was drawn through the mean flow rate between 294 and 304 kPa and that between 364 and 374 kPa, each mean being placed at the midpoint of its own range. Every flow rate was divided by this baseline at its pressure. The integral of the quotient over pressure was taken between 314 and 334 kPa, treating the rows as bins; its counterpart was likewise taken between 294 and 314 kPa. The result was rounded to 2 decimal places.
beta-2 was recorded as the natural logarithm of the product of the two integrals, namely 6.01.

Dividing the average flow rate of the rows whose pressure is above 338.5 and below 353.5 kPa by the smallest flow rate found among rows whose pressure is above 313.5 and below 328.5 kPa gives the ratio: 1.10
